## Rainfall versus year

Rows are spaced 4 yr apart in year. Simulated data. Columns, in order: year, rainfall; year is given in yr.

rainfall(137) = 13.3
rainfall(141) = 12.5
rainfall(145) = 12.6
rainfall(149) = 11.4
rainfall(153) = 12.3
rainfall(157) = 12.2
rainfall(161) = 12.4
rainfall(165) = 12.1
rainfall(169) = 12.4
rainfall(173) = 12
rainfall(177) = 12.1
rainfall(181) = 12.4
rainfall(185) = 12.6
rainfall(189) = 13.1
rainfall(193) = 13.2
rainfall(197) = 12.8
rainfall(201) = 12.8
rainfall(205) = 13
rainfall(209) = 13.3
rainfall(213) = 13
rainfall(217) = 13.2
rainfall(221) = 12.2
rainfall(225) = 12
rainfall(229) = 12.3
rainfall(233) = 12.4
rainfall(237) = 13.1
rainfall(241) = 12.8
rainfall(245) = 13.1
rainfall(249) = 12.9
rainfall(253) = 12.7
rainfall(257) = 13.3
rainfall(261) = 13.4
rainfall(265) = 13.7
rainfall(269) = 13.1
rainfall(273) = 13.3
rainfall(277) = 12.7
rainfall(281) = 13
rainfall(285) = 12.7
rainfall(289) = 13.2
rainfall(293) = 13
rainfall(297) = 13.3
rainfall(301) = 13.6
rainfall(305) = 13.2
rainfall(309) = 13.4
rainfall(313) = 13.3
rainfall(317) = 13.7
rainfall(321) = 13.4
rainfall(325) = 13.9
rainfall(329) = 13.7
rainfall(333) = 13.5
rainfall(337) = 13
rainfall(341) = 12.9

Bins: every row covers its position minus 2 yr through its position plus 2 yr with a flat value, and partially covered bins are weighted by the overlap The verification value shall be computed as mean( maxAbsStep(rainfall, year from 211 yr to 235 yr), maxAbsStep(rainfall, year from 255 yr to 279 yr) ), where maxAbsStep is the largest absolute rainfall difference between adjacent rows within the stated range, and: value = 0.80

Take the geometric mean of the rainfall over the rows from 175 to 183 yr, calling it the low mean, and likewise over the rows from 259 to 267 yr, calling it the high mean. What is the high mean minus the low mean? 1.3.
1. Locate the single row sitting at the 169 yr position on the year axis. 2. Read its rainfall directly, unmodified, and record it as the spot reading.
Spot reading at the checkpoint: 12.4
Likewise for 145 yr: 12.6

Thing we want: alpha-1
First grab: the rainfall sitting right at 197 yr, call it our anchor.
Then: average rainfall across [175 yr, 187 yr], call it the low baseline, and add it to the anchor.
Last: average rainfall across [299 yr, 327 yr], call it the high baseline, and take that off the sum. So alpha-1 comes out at 11.7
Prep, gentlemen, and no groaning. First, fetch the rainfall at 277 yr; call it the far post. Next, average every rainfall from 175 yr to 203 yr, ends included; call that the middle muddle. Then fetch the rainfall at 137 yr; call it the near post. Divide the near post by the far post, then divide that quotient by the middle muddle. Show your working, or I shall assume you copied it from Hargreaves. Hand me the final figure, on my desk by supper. 0.0824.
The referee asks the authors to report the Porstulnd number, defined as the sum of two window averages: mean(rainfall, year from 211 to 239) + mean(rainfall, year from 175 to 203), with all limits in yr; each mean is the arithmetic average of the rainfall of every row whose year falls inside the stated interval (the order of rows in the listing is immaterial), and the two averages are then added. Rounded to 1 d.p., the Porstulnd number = 25.3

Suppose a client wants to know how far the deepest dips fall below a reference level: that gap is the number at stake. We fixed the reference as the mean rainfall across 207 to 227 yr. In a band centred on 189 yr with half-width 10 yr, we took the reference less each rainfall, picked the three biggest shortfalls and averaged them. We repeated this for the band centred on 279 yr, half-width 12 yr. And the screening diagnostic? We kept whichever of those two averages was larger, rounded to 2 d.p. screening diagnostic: 0.14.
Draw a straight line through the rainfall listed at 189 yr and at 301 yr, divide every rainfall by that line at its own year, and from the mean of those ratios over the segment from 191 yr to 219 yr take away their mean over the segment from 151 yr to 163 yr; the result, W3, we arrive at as 0.041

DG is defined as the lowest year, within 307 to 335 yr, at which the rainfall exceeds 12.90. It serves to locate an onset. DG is 309 yr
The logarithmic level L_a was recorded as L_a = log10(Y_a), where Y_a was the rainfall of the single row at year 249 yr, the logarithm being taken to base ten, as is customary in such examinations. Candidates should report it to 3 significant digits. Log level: 1.11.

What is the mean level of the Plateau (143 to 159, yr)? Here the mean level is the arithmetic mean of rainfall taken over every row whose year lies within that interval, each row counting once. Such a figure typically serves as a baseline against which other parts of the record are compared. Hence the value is 12.1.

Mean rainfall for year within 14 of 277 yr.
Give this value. 13.1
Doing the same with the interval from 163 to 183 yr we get 12.2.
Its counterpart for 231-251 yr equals 12.9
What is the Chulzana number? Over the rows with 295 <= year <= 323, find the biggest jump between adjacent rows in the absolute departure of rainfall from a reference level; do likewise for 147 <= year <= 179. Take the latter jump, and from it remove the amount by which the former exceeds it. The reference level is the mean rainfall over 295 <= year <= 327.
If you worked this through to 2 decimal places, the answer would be 1.60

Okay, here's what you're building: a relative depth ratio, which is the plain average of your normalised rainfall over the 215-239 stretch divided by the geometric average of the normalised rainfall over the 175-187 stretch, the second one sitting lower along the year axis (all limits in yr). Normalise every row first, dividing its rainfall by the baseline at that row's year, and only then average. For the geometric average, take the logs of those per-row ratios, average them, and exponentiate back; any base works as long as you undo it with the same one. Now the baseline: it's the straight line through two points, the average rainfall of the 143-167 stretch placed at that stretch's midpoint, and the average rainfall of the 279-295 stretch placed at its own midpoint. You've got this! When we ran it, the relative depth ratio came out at 0.99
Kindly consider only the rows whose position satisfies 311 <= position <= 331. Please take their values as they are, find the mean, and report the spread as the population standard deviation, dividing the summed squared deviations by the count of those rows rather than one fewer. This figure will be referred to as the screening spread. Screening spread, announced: 0.219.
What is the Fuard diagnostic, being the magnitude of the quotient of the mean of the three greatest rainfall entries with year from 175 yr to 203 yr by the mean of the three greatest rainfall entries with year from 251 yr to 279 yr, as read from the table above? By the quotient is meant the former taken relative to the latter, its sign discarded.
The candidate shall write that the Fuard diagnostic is 0.968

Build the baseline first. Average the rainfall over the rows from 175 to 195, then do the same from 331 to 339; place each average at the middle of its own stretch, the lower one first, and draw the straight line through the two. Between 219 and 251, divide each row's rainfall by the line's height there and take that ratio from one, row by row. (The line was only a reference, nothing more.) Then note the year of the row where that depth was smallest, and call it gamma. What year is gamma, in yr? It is 237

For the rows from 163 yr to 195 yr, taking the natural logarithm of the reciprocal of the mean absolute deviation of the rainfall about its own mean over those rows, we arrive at 1.0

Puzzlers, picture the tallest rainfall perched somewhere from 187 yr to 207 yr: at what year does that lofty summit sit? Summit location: 193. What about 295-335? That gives 325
